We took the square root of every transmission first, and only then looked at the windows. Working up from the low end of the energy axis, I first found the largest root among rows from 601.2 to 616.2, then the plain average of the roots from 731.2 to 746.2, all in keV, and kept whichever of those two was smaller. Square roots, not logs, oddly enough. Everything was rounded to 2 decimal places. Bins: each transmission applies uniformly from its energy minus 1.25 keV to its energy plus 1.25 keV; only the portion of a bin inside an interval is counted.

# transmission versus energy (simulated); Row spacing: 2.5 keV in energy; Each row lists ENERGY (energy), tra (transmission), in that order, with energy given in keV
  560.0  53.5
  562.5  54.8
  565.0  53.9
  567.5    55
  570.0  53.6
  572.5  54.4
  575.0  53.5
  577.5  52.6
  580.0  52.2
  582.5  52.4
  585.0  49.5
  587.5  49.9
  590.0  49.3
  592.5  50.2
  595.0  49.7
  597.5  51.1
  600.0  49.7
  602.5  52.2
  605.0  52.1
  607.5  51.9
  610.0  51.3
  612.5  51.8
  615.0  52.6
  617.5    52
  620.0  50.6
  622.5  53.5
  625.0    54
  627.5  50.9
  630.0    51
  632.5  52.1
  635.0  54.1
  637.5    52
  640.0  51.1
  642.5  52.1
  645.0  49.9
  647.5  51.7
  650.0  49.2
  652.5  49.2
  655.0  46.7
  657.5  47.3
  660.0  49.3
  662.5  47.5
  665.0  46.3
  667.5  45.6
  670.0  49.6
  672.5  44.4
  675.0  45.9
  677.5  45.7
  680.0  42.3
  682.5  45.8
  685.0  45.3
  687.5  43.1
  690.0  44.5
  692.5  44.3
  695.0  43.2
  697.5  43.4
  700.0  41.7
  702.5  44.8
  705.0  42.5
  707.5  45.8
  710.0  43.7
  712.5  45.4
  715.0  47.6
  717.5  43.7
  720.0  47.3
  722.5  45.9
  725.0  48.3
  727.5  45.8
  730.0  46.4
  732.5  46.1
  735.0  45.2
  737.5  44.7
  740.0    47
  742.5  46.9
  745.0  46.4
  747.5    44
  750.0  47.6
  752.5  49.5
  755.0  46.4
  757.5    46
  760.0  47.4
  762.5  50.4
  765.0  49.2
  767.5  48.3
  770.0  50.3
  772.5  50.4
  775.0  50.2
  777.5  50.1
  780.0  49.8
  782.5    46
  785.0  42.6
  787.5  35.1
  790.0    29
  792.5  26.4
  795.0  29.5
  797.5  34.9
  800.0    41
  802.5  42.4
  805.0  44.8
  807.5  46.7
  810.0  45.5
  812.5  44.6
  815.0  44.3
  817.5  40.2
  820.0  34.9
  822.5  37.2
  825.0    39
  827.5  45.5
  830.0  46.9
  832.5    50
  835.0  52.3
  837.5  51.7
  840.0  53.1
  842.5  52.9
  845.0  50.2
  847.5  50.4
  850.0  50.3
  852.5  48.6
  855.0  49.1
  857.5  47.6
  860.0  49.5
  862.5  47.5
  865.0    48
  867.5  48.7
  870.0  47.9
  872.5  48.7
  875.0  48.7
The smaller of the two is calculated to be 6.79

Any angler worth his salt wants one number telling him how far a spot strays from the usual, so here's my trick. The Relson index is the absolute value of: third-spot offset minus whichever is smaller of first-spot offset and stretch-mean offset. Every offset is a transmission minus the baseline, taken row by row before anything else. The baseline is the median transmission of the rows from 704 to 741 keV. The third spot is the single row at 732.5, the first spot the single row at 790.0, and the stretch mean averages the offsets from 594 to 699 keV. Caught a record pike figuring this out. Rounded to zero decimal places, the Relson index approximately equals 17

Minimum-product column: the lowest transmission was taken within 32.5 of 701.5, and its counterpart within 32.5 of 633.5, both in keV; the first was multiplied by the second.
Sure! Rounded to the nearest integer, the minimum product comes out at 1931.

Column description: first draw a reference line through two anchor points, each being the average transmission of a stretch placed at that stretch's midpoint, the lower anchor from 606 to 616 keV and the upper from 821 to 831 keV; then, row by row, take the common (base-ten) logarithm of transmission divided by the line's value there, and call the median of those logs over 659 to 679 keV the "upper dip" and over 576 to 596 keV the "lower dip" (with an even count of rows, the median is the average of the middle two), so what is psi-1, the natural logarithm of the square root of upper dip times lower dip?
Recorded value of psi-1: -3.7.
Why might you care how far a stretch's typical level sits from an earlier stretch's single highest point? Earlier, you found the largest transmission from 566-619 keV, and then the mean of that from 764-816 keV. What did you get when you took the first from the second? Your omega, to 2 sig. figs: -12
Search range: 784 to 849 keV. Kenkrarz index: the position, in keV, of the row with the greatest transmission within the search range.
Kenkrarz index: 840.0 keV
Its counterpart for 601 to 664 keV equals 635.0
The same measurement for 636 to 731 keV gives 642.5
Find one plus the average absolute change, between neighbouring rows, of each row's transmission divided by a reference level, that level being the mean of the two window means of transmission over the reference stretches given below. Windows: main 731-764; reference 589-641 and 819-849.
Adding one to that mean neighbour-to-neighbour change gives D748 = 1.03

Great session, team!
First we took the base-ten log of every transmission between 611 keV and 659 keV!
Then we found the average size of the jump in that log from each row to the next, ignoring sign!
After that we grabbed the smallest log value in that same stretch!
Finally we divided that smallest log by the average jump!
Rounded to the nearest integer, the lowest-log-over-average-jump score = 136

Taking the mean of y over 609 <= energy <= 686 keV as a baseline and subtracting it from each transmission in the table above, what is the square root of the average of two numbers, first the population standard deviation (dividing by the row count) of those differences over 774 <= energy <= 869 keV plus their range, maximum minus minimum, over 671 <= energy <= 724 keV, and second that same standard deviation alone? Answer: 3.1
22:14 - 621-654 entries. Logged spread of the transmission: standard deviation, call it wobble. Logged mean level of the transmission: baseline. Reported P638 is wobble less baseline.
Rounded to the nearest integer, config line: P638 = -50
